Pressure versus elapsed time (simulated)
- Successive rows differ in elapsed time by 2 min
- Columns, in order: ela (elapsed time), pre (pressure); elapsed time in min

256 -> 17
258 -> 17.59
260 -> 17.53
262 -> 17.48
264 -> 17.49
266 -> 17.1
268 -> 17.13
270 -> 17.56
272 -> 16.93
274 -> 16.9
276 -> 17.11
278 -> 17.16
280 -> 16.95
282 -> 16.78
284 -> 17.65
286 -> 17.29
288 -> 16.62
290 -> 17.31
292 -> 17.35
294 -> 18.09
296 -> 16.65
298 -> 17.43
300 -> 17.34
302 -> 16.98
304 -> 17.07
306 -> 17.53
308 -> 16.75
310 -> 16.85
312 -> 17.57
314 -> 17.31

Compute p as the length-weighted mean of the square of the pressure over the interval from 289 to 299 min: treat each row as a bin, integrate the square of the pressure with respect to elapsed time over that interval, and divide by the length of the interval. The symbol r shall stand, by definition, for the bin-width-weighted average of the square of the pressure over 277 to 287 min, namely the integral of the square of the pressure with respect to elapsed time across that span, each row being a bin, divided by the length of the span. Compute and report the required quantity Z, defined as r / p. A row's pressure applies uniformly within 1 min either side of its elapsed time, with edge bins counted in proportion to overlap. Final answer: 0.98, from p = 302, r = 295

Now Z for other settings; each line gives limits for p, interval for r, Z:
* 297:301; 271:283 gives 0.95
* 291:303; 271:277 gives 0.96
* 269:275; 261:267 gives 1.03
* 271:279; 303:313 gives 1.02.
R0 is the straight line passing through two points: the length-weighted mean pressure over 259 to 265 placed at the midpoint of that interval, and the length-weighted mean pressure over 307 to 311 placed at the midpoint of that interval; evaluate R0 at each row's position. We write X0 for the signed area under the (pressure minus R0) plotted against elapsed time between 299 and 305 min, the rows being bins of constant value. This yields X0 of 1.4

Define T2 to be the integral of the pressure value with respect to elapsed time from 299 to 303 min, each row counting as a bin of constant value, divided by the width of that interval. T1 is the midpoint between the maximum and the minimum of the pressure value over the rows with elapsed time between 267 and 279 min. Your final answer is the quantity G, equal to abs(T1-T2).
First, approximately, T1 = 17.2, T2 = 17.2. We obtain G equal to 0.07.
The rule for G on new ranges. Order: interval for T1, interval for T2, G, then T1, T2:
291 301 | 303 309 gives 0.25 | 17.4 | 17.1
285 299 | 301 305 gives 0.33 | 17.4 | 17.0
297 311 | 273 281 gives 0.11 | 17.1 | 17.0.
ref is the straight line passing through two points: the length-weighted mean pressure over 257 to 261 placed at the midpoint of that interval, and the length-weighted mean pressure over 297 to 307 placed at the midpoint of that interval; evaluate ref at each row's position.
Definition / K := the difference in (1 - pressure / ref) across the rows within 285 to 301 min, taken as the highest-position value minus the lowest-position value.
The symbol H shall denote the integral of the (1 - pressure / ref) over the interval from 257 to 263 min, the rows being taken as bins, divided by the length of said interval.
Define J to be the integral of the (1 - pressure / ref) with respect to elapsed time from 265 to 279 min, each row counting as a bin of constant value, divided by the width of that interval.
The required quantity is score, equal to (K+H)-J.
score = -0.03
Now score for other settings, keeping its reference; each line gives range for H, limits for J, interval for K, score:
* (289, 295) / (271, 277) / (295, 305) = -0.07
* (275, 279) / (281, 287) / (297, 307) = 0.00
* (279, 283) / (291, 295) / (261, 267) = 0.07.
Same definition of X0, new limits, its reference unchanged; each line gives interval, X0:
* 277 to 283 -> -1.6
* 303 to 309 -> 1.6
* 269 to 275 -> -1.3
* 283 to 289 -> 0.3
